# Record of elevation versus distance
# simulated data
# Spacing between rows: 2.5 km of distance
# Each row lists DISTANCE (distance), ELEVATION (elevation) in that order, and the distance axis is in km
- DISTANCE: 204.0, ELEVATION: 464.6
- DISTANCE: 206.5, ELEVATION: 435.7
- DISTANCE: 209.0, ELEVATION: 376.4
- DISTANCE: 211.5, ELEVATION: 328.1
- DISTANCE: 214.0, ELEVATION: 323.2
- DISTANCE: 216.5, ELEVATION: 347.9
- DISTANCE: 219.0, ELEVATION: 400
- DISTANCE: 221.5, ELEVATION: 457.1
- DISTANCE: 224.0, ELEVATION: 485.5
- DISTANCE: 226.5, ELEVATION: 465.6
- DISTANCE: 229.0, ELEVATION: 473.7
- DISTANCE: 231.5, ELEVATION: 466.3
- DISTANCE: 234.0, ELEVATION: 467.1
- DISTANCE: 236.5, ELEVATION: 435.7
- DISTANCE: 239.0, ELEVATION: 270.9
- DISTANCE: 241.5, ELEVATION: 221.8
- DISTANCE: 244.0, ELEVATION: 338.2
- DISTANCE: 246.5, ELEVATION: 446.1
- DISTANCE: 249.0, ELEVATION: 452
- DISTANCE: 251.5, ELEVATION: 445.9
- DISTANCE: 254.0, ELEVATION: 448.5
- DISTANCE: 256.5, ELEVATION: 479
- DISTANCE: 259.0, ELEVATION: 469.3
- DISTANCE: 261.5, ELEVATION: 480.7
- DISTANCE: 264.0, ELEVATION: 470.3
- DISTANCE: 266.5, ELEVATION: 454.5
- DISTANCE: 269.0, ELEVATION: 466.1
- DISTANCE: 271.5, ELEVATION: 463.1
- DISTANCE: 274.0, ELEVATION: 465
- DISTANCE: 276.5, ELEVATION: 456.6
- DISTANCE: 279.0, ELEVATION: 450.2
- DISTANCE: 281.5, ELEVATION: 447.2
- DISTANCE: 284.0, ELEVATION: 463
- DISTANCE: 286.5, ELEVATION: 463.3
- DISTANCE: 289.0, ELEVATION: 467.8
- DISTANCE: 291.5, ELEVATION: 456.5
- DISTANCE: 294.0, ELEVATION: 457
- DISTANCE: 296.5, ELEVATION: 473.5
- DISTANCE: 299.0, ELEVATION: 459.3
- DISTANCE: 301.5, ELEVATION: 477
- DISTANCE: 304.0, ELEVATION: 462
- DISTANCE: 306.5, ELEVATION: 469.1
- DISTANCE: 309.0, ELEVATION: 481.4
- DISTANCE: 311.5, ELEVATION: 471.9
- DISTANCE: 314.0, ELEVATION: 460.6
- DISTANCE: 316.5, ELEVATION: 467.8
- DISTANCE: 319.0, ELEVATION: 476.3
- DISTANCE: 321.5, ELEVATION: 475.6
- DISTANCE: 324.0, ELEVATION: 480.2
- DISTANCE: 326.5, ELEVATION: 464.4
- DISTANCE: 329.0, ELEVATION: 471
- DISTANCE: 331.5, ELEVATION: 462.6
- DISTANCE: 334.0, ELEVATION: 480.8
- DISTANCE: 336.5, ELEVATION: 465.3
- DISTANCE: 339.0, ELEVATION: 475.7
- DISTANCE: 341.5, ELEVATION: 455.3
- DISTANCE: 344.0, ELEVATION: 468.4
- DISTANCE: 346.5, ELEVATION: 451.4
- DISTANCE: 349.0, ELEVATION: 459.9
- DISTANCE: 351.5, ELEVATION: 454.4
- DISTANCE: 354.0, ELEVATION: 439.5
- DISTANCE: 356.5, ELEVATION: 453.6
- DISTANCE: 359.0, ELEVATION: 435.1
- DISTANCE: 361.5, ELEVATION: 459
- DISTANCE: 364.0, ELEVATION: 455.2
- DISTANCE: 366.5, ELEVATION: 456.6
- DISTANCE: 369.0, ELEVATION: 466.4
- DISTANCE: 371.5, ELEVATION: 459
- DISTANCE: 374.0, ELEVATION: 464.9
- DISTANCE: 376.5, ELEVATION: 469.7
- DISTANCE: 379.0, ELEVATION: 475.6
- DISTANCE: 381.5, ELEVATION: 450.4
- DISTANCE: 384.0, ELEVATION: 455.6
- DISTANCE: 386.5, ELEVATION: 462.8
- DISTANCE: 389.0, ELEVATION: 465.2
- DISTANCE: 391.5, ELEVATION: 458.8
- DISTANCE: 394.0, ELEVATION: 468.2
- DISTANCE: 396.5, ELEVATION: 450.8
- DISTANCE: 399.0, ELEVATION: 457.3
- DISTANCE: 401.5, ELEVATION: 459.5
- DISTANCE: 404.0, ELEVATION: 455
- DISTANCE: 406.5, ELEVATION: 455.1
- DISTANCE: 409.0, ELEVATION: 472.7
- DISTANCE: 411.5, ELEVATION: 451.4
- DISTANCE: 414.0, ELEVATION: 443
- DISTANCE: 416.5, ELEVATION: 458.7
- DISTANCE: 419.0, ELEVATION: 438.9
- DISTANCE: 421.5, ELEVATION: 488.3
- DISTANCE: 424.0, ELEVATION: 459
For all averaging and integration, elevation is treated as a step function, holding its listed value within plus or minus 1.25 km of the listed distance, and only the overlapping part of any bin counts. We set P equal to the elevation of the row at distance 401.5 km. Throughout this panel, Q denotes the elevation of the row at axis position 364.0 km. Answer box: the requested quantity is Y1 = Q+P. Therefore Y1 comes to 915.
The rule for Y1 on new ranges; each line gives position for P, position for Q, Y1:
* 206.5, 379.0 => 911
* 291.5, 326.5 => 921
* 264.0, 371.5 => 929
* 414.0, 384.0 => 899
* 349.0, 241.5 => 682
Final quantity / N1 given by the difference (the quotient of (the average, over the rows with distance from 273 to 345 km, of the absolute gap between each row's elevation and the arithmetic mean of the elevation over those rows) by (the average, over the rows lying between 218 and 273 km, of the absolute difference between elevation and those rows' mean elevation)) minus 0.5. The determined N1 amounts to -0.3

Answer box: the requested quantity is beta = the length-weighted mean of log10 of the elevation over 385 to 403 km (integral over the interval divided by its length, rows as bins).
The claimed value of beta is 2.66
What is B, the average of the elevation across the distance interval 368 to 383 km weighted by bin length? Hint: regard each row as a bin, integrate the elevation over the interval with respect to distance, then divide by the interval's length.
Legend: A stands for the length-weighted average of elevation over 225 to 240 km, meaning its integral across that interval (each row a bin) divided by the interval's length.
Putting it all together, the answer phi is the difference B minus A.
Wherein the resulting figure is 31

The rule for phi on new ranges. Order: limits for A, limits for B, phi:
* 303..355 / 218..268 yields -35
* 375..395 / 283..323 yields 4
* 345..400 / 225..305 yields -14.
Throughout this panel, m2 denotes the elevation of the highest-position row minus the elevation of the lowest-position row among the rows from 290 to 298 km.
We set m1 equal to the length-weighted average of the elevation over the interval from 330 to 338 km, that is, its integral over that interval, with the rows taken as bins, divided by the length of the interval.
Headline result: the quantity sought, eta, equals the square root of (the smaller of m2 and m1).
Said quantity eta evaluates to 4.1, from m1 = 470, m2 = 17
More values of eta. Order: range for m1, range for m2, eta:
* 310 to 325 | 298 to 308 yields 3.1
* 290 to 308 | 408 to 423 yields 3.9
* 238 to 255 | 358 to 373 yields 4.9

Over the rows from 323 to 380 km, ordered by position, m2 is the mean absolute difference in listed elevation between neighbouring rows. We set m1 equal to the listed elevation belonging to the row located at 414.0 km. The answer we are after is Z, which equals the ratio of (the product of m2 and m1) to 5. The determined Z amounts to 1006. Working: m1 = 443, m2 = 11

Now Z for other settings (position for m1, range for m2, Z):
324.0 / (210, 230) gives 2678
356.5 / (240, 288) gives 1850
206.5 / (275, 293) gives 600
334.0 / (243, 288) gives 1418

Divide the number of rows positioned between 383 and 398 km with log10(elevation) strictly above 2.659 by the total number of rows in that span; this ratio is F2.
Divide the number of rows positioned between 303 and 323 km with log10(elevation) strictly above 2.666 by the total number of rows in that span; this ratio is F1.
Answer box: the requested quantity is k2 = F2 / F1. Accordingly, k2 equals 0.89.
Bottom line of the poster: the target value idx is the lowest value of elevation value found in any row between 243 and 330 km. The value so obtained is 338.2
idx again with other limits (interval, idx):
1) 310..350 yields 451.4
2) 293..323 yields 457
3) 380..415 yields 443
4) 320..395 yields 435.1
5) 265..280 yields 450.2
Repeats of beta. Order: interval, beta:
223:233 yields 2.67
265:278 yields 2.66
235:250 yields 2.54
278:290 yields 2.66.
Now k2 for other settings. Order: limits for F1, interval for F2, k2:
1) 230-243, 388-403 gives 2.08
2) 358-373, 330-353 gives 4.00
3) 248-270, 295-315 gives 1.80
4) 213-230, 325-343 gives 2.00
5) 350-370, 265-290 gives 5.60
